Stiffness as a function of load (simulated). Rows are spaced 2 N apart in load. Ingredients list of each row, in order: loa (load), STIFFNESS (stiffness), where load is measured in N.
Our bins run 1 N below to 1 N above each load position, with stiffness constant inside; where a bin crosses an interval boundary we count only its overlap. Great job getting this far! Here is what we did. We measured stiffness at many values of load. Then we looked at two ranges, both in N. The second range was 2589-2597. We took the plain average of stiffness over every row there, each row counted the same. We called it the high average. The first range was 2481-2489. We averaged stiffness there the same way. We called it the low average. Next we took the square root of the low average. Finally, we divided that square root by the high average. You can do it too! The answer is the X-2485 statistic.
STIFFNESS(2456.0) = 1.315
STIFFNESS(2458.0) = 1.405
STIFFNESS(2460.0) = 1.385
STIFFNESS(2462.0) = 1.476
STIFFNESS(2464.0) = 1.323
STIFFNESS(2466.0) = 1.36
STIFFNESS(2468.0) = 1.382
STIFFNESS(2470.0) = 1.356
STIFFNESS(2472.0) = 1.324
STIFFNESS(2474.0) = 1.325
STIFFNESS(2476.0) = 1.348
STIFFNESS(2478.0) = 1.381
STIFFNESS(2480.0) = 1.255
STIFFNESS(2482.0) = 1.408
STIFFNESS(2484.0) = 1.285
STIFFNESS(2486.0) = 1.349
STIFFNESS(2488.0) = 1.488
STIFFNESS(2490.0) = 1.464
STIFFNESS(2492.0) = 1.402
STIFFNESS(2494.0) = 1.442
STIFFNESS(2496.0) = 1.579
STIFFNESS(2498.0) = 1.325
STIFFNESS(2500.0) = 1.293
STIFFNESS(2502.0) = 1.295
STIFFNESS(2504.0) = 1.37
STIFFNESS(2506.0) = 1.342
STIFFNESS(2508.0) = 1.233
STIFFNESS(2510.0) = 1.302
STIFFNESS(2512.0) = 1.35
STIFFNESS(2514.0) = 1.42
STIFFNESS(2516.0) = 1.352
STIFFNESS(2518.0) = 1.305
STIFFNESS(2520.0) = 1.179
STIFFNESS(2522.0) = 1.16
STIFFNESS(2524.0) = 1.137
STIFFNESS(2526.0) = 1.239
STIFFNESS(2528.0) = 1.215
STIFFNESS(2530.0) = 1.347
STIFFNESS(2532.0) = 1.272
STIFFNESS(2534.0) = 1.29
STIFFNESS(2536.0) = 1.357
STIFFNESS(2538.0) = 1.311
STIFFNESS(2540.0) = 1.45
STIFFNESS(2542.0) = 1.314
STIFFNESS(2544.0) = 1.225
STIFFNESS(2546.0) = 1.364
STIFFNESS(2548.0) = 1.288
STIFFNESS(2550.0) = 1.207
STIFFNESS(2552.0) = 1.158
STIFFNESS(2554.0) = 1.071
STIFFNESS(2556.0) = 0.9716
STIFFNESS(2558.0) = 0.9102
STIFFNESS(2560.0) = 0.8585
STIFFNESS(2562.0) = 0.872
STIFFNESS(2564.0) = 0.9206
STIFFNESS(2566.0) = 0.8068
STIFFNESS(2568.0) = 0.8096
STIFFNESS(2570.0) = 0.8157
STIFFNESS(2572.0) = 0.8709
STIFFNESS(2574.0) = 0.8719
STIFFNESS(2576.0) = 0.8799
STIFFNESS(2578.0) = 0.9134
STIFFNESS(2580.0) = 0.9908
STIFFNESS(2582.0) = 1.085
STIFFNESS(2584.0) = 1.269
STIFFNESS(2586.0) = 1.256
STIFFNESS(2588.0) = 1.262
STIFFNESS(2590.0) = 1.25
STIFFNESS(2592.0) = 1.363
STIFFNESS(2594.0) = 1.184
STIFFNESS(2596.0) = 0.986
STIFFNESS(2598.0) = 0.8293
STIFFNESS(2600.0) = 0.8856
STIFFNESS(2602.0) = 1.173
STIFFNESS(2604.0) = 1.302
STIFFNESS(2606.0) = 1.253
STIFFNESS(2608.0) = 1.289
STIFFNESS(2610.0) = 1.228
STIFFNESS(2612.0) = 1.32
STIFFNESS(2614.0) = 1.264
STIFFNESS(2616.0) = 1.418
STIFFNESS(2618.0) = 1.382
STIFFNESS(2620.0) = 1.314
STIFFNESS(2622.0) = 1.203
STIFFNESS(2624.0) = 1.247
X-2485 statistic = 0.98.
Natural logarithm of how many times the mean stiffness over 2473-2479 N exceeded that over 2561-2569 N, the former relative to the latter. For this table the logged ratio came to 0.46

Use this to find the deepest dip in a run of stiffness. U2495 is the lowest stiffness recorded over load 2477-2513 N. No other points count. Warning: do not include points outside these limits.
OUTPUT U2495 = 1.233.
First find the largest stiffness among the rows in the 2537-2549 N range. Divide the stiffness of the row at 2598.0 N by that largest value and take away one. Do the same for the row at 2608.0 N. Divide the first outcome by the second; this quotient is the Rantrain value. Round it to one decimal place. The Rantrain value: 3.9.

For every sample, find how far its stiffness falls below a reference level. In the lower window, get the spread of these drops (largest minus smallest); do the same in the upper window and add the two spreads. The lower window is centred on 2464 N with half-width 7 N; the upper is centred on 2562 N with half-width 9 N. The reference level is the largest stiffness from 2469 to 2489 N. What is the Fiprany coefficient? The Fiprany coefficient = 0.42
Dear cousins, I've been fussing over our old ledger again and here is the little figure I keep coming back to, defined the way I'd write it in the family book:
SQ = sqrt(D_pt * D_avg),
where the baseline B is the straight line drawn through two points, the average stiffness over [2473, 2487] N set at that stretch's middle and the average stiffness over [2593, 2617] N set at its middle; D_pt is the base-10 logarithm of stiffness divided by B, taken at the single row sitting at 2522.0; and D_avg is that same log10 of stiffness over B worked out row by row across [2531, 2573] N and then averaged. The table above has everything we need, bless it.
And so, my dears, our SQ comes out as 0.05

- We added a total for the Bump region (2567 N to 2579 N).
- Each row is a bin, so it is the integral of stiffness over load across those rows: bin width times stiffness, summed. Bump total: 10.3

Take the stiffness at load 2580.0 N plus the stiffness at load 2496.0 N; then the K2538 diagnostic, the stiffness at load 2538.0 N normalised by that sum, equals 0.51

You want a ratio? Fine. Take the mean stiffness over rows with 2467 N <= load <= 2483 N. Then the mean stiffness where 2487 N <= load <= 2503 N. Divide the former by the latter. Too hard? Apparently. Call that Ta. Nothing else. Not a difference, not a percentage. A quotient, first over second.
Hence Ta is 0.95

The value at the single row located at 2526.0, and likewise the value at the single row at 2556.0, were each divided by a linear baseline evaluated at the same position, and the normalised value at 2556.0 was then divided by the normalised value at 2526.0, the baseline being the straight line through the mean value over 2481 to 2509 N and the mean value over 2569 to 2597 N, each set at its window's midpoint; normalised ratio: 0.85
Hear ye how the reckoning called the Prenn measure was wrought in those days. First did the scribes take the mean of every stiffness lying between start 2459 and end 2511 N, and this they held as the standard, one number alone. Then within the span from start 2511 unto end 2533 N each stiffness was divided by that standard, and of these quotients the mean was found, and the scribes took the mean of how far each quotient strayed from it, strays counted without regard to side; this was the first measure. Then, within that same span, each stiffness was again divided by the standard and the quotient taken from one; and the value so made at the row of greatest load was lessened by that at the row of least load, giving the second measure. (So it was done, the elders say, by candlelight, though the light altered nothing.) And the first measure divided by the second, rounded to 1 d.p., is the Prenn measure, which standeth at 1.0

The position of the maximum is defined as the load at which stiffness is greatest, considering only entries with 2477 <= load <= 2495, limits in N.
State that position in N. 2488.0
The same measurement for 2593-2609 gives 2604.0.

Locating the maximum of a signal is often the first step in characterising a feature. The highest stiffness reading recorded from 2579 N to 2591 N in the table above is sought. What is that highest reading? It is 1.269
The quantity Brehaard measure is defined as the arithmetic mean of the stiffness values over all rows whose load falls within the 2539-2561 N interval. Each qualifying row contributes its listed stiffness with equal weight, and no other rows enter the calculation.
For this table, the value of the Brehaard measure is 1.17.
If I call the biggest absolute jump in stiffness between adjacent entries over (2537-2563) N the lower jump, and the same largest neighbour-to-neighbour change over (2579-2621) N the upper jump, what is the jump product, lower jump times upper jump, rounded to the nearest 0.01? 0.04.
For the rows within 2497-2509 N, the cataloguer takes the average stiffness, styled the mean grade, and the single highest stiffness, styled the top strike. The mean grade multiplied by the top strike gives 1.79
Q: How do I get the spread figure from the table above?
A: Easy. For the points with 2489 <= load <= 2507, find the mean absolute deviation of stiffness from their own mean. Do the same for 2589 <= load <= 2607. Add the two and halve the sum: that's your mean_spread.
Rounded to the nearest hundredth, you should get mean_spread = 0.11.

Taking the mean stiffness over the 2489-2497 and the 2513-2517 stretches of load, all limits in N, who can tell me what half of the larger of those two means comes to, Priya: 0.74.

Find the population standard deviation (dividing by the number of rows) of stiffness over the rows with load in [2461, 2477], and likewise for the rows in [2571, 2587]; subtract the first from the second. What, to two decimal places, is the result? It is 0.11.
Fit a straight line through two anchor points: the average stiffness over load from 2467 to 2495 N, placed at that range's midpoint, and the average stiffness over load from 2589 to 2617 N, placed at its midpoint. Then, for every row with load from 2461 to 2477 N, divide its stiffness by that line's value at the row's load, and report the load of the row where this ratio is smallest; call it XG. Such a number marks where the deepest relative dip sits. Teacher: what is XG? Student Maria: 2464.0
